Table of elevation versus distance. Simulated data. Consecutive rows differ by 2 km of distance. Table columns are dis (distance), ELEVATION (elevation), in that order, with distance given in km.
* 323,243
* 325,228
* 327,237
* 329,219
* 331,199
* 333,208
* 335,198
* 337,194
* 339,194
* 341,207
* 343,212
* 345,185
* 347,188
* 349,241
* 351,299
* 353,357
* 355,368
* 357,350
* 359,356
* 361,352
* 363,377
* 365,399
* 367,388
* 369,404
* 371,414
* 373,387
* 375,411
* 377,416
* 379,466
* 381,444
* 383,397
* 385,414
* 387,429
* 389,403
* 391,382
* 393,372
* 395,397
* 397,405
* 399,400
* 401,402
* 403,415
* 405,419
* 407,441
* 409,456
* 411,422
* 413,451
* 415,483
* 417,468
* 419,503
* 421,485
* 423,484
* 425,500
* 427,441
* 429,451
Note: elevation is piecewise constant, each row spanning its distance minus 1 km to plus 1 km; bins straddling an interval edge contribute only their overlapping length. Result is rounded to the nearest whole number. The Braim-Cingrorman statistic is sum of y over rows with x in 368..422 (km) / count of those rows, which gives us 425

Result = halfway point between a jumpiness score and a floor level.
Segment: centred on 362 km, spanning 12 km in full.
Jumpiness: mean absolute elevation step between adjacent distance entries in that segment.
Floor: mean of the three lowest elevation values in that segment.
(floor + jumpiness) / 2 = 183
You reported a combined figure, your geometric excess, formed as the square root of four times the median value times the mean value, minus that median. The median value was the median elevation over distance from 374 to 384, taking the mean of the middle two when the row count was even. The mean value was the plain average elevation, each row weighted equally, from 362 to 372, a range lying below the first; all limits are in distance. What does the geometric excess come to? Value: 396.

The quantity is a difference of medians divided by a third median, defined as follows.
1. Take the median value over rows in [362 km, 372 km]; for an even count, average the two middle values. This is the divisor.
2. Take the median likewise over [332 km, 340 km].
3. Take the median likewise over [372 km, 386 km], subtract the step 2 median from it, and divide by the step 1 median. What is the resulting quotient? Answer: 0.55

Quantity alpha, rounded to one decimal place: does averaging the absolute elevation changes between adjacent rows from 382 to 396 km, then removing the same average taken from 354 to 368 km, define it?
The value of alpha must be 4.7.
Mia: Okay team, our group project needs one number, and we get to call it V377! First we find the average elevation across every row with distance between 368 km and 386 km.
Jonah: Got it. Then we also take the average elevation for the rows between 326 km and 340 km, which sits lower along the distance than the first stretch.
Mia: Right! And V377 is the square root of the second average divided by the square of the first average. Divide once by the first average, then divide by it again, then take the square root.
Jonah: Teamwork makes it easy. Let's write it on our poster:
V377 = 0.0345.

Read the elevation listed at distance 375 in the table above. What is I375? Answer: 411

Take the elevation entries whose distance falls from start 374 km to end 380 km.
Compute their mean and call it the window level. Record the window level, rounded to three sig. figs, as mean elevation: 431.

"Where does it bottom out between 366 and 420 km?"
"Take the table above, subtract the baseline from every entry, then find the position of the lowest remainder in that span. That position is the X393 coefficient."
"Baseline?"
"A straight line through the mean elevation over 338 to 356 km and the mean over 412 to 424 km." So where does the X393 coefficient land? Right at 411 km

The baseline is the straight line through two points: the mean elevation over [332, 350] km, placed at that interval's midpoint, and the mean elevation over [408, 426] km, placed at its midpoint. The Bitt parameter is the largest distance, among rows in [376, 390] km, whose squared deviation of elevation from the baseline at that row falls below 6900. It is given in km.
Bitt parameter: 389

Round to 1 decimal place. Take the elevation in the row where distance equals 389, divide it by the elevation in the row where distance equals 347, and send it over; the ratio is 2.1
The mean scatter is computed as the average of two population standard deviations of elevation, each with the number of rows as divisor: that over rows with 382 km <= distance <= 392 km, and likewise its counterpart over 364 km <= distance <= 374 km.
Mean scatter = 13.0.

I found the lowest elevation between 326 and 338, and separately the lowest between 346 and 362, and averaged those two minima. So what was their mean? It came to 191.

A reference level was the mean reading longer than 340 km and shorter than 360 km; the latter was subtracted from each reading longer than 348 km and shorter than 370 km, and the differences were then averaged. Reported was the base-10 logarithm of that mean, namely 1.89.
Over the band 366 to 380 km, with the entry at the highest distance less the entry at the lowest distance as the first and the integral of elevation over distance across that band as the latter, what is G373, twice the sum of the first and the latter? 11700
